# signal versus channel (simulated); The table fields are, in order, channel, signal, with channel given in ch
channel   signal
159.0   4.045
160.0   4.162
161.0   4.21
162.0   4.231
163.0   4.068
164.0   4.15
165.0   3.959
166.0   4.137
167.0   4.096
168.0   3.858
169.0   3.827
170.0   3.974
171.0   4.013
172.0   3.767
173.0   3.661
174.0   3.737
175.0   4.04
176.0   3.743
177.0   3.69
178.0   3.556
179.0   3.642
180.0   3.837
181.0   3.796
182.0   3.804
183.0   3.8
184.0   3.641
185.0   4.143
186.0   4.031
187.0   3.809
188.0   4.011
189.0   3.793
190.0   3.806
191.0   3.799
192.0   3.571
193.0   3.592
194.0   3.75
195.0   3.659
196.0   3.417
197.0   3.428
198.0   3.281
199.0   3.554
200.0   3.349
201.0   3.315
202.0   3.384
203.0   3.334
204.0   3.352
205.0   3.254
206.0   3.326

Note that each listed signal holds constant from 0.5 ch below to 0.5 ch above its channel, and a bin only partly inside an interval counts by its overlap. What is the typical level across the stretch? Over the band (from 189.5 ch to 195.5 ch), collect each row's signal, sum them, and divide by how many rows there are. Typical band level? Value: 3.7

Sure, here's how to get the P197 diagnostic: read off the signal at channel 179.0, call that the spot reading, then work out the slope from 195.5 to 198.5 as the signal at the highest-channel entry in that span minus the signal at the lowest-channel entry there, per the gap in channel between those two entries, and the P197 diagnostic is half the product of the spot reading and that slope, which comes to -0.12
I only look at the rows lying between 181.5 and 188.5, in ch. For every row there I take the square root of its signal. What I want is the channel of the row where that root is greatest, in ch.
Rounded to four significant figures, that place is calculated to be 185.0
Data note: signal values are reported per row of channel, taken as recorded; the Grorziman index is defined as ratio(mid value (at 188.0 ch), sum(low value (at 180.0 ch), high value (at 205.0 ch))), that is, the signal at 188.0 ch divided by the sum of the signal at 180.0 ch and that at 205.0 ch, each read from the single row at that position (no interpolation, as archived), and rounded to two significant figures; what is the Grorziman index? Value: 0.57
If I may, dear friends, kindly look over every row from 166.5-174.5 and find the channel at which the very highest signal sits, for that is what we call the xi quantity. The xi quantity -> 167.0 ch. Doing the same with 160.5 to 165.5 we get 162.0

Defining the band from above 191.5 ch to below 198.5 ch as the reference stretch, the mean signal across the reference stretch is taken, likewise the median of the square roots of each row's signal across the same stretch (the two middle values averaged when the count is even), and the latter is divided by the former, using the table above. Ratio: 0.536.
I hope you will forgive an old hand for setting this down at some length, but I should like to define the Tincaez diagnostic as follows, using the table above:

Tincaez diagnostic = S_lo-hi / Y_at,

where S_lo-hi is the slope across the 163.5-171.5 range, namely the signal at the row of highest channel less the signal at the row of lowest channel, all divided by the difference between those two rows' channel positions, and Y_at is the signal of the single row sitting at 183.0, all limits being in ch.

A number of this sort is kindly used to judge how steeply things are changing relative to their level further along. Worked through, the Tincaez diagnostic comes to -0.0052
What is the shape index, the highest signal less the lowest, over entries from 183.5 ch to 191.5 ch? 0.50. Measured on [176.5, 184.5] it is 0.28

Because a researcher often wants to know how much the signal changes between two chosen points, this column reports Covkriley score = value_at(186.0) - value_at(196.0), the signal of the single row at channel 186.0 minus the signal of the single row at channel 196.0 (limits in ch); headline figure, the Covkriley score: 0.61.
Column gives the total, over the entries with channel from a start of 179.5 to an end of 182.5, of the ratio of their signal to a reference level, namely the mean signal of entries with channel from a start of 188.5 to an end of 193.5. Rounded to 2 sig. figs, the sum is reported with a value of 3.1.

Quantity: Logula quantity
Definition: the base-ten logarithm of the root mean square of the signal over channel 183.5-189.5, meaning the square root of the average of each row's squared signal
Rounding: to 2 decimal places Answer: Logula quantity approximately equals 0.59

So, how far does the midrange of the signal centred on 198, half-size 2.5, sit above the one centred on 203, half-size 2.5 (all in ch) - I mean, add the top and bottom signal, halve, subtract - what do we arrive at 0.10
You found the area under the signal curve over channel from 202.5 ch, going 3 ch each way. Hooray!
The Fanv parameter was 20.0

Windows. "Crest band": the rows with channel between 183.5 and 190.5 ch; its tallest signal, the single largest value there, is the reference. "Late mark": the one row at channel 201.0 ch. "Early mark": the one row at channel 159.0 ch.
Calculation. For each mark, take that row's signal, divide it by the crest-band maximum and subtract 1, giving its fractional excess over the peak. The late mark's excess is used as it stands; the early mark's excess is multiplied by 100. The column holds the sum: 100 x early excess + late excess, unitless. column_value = -2.6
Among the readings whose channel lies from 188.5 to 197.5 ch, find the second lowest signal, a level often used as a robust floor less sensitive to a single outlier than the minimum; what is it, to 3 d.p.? 3.428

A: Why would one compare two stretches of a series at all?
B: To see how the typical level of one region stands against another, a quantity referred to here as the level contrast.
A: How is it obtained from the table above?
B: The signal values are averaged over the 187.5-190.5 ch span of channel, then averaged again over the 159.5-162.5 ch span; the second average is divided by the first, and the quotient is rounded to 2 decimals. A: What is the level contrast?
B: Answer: 1.09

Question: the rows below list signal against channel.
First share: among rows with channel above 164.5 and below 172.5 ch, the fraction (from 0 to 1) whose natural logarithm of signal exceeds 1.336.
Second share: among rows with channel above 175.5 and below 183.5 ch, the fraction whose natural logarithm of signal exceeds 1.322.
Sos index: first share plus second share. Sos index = 1.4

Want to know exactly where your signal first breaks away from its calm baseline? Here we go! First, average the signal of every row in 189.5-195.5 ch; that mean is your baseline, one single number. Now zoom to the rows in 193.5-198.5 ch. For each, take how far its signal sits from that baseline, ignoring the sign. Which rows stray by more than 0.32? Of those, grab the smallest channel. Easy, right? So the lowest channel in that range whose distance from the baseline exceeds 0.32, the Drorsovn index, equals 198.0 ch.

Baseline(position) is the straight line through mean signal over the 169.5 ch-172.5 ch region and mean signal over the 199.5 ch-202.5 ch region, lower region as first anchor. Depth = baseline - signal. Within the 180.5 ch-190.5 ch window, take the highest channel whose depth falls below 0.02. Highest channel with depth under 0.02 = 190.0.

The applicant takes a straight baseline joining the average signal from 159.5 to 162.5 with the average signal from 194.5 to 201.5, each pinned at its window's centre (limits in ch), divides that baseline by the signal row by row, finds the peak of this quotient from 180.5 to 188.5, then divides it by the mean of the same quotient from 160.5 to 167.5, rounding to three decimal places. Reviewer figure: 1.018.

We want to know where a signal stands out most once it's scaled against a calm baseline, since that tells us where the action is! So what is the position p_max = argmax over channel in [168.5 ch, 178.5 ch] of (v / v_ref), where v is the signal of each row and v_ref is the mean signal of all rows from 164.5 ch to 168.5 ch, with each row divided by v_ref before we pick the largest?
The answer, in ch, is 175.0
